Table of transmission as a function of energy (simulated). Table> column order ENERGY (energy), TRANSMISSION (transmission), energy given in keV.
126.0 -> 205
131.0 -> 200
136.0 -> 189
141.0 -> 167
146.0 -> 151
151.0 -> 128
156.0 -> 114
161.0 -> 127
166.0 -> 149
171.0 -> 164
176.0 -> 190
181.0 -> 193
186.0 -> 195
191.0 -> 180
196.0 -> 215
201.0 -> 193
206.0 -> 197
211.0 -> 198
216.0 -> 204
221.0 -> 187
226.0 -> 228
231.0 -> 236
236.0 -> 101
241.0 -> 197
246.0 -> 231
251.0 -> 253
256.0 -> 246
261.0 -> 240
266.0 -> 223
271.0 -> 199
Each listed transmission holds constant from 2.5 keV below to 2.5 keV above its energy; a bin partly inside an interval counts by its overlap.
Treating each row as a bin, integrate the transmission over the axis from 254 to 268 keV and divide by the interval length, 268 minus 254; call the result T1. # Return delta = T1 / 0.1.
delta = 2365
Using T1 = 236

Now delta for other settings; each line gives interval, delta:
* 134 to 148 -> 1689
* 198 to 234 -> 2048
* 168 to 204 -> 1895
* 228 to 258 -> 2104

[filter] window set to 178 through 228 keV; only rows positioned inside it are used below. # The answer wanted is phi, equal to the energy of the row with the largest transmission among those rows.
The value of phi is 226.0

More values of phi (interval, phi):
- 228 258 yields 251.0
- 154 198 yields 196.0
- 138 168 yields 141.0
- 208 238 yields 231.0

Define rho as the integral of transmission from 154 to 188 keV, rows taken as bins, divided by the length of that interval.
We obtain 162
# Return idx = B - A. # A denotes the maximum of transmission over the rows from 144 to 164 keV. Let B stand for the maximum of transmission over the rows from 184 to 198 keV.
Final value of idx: 64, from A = 151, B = 215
